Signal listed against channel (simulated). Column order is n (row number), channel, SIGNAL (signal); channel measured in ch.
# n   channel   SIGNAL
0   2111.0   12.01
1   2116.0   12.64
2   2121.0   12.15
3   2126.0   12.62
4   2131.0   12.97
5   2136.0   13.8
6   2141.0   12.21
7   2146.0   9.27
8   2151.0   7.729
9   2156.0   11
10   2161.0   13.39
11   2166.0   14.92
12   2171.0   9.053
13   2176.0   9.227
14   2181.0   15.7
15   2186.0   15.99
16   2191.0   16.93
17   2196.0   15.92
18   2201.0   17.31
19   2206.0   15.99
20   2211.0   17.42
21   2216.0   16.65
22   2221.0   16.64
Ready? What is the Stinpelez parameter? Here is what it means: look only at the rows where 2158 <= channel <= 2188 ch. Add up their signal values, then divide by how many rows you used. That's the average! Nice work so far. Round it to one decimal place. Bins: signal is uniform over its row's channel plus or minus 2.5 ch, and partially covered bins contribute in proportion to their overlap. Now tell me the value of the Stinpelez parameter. 13.0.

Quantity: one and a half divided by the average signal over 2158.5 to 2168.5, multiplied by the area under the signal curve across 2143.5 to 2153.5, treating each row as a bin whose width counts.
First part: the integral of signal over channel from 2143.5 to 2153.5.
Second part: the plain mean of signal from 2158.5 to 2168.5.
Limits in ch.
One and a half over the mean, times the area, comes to 9.0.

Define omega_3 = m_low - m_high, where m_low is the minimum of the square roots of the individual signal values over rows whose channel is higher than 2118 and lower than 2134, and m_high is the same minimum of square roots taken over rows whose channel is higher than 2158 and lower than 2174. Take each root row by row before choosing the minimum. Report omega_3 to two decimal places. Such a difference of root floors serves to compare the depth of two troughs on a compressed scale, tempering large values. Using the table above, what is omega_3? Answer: 0.48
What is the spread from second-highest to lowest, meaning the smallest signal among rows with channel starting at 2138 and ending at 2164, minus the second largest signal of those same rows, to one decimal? -4.5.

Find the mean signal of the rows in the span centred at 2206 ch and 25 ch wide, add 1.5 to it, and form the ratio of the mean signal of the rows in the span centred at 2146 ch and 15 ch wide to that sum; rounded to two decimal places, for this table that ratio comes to 0.54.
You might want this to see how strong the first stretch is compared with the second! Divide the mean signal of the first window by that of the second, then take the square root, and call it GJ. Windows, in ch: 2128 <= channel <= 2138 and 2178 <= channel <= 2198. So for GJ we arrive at 0.91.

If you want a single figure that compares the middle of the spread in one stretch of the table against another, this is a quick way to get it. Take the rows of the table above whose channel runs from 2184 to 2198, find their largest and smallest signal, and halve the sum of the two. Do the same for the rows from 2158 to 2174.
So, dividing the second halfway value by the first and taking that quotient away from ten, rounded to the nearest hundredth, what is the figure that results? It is 9.27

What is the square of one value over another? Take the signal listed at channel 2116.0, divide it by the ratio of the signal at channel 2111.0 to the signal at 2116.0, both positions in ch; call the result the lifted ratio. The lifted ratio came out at 13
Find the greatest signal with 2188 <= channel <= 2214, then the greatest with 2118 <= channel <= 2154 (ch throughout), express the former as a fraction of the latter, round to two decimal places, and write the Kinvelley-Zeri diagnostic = 1.26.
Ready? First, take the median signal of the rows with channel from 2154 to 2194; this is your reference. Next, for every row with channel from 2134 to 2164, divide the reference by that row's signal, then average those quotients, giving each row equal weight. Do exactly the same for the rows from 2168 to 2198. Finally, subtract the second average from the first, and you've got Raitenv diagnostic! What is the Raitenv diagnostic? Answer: 0.21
